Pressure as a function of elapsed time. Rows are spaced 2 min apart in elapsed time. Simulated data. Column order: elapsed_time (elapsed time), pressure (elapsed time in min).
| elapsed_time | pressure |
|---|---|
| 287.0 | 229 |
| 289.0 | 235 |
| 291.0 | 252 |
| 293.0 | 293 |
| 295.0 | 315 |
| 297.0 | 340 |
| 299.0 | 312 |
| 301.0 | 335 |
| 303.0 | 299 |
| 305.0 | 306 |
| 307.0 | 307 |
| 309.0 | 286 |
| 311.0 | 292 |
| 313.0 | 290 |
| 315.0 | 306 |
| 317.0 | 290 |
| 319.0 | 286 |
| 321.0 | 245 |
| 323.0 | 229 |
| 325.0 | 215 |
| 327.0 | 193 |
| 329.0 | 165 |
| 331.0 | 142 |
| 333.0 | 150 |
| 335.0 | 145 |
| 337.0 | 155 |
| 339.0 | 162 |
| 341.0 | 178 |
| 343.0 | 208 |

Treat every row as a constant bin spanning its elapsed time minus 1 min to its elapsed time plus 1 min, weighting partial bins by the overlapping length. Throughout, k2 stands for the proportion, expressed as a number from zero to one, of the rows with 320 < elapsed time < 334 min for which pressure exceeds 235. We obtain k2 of 0.14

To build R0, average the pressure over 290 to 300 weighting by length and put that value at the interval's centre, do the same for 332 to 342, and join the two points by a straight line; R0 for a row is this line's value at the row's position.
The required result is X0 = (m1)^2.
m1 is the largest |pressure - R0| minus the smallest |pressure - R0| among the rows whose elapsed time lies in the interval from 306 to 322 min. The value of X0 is 1651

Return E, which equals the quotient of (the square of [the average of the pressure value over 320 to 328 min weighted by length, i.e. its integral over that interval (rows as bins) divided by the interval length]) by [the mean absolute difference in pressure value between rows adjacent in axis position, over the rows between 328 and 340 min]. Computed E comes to 4587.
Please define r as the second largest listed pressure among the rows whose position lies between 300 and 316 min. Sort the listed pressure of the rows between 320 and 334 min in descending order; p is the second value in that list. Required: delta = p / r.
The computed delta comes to 0.75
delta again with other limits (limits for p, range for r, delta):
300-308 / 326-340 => 1.86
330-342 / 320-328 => 0.71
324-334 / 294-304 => 0.58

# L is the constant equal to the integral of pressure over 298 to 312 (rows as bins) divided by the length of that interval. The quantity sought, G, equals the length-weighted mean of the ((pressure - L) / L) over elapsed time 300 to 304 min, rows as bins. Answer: 0.04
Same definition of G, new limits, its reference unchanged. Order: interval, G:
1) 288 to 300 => -0.05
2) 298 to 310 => 0.01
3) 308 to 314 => -0.05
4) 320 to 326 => -0.25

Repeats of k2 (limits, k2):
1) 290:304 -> 1.00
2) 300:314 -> 1.00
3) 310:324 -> 0.86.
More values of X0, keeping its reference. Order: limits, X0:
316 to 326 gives 2537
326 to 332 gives 1297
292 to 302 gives 1651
